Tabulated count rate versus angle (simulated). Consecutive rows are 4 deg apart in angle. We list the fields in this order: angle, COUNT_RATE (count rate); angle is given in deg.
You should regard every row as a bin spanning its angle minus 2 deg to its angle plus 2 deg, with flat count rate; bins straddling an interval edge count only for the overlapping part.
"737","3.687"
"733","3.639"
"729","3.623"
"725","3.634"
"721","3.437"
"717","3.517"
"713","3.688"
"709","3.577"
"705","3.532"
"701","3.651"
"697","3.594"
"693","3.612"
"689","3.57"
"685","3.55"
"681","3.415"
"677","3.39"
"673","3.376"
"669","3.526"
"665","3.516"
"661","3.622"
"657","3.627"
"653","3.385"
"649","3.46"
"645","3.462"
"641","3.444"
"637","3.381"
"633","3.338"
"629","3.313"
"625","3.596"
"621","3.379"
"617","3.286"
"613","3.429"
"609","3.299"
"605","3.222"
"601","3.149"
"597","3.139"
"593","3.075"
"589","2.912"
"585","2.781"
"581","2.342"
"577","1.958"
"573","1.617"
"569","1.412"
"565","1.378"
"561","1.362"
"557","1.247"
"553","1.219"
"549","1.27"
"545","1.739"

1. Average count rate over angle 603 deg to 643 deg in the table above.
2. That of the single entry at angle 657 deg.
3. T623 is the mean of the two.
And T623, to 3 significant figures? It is 3.50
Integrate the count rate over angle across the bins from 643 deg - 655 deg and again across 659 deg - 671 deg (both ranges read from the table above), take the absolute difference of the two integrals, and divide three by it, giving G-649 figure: 2.1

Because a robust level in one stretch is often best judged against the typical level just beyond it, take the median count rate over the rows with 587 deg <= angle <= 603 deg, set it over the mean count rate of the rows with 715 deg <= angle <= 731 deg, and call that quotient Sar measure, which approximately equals 0.87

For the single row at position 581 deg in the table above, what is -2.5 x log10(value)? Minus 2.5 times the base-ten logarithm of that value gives -0.9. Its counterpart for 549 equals -0.3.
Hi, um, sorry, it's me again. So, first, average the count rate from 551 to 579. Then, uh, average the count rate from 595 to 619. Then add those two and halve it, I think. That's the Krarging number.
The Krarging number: 2.4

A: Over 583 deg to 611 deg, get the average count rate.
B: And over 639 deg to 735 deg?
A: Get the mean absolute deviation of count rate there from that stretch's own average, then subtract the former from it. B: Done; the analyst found -3.0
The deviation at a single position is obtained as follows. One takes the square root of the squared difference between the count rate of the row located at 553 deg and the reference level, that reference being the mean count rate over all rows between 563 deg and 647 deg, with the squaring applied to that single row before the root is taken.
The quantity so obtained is 1.7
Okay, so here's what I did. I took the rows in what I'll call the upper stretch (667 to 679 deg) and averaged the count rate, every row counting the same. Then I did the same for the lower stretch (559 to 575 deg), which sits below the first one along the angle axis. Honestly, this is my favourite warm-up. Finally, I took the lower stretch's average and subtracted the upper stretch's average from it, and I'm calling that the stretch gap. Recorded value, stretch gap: -1.99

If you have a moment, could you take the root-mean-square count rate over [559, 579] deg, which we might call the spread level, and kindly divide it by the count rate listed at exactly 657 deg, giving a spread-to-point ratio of 0.43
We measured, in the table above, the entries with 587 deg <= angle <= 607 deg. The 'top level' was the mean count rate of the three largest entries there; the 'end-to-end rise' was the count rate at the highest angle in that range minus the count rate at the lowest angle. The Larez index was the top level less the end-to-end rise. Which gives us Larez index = 2.9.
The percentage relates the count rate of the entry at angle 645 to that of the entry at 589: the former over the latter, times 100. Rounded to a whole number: 119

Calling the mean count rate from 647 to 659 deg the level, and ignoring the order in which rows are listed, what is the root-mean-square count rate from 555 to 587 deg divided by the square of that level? 0.151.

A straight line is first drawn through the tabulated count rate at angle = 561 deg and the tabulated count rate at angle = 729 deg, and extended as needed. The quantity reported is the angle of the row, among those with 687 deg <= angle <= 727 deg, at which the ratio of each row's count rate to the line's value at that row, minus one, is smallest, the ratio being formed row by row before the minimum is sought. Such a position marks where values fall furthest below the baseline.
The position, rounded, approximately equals 721 deg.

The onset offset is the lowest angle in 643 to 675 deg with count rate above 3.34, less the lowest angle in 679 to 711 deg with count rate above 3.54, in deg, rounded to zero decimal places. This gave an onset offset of -40 deg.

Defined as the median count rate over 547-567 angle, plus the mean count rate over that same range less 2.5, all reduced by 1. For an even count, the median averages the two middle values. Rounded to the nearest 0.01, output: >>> -0.93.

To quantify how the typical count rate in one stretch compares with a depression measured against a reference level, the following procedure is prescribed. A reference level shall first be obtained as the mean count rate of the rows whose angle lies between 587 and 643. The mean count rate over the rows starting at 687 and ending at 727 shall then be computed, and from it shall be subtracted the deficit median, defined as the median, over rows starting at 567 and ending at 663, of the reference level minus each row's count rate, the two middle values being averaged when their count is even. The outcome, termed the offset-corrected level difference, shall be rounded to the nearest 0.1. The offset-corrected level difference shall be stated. 3.6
